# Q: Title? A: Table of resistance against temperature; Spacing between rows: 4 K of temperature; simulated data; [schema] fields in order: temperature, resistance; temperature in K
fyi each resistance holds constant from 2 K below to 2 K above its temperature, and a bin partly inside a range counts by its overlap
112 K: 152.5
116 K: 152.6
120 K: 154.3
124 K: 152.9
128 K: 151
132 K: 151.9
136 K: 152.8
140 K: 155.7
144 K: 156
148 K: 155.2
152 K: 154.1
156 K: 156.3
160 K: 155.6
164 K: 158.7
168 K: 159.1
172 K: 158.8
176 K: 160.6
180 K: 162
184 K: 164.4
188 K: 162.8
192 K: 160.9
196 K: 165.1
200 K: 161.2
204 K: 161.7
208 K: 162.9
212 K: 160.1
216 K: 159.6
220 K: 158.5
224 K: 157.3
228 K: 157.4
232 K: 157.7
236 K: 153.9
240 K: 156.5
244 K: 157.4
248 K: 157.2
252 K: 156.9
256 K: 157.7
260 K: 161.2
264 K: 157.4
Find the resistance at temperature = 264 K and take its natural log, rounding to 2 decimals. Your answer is 5.06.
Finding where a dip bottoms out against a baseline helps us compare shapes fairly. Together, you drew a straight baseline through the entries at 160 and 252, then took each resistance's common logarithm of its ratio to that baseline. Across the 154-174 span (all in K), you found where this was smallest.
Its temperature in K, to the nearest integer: 160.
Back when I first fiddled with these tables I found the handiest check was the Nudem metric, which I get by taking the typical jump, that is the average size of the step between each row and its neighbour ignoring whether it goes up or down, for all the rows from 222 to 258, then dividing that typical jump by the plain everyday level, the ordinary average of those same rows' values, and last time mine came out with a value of 0.0072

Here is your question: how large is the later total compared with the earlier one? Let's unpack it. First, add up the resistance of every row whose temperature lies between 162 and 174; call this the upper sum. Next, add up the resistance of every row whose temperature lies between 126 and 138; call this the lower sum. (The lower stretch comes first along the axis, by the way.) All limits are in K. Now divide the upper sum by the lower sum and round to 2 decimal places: 1.05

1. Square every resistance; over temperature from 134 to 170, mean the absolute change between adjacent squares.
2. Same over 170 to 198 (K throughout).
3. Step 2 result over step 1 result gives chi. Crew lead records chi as 1.6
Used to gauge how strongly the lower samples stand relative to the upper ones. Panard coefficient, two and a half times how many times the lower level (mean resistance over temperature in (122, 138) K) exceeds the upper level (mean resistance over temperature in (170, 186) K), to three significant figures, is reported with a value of 2.36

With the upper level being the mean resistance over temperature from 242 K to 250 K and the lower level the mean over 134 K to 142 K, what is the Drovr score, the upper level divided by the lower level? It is 1.02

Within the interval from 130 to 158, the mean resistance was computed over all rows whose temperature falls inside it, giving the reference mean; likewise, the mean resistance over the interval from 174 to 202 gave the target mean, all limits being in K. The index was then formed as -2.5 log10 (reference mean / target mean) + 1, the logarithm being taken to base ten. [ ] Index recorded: 1.05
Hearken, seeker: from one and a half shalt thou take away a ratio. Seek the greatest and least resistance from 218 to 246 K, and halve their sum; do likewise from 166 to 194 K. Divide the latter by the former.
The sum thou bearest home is 0.47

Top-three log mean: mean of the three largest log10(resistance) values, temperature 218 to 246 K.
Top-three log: 2.20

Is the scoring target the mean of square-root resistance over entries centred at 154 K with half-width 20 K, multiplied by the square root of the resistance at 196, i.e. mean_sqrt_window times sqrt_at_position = 161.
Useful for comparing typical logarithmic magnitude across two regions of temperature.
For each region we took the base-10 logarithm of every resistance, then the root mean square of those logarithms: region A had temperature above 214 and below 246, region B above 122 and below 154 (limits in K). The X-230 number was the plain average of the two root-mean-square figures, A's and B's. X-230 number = 2.192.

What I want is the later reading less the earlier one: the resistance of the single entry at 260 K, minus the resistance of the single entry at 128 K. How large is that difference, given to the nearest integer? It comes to 10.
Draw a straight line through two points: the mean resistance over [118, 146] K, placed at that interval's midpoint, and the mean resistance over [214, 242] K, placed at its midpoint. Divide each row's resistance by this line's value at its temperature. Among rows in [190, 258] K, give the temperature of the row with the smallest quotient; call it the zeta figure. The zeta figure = 236 K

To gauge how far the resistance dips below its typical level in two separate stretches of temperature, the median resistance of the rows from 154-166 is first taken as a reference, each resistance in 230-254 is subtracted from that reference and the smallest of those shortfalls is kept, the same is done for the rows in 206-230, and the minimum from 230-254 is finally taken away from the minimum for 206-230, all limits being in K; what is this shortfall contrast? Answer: -5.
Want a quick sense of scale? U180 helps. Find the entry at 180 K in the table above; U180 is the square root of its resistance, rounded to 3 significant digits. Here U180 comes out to 12.7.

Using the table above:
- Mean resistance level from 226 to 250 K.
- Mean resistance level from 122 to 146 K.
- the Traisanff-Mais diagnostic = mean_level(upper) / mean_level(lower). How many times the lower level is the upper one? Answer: 1.02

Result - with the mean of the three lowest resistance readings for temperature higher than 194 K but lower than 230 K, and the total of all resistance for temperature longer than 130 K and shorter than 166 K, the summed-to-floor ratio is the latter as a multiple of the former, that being 8.85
